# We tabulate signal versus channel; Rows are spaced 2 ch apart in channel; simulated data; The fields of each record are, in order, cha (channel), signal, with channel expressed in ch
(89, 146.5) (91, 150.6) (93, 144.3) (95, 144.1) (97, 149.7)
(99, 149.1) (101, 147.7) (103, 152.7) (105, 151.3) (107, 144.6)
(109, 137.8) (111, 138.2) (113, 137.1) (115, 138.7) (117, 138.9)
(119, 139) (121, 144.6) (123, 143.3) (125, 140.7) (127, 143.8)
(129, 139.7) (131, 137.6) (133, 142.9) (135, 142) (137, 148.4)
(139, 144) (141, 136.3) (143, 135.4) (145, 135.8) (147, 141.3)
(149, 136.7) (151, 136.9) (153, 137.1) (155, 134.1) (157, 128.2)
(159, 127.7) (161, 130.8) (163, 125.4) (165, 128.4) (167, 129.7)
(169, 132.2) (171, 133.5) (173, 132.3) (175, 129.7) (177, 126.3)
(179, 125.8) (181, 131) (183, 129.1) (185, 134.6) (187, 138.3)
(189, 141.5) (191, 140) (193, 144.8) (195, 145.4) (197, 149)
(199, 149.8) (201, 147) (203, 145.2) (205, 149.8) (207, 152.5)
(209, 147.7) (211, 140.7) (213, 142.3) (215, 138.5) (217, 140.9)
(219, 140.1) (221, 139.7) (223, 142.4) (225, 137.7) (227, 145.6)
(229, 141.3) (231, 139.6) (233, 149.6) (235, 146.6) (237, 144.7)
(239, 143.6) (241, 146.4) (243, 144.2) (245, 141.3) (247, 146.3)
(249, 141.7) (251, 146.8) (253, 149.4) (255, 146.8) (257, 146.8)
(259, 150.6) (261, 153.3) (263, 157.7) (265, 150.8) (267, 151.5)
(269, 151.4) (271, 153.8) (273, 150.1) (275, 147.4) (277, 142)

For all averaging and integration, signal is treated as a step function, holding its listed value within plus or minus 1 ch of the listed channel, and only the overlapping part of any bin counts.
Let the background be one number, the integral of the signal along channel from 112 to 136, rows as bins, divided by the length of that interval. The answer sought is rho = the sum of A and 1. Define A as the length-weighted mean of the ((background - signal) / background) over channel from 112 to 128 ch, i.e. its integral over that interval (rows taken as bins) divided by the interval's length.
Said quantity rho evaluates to 0.999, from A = -0.001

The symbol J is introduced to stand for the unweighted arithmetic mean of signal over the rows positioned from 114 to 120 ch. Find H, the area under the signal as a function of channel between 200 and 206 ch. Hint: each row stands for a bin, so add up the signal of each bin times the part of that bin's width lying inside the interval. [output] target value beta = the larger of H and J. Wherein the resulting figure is 884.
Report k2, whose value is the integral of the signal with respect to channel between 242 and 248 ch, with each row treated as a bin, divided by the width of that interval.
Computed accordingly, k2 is 144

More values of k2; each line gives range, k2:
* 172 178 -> 129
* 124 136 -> 141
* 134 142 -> 143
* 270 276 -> 150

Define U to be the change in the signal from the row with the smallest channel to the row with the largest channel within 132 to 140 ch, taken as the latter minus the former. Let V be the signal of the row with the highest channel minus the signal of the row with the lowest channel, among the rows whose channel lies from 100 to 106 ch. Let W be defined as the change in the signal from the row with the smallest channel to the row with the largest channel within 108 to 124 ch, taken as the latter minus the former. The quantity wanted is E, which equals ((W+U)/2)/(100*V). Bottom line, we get 0.009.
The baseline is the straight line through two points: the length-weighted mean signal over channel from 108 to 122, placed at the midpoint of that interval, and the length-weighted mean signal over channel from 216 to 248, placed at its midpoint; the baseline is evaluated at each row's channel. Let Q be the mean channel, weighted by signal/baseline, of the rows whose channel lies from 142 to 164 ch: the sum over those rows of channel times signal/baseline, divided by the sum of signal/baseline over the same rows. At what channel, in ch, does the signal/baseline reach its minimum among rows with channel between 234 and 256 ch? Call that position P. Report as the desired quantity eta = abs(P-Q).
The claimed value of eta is 92.2 ch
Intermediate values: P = 245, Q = 152.8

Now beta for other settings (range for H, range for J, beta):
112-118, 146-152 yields 829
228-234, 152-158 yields 861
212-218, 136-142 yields 843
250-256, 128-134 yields 886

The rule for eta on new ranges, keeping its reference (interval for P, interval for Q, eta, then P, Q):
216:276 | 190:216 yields 22.1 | 225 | 202.9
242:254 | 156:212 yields 60.2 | 245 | 184.8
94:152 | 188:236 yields 68.9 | 143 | 211.9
